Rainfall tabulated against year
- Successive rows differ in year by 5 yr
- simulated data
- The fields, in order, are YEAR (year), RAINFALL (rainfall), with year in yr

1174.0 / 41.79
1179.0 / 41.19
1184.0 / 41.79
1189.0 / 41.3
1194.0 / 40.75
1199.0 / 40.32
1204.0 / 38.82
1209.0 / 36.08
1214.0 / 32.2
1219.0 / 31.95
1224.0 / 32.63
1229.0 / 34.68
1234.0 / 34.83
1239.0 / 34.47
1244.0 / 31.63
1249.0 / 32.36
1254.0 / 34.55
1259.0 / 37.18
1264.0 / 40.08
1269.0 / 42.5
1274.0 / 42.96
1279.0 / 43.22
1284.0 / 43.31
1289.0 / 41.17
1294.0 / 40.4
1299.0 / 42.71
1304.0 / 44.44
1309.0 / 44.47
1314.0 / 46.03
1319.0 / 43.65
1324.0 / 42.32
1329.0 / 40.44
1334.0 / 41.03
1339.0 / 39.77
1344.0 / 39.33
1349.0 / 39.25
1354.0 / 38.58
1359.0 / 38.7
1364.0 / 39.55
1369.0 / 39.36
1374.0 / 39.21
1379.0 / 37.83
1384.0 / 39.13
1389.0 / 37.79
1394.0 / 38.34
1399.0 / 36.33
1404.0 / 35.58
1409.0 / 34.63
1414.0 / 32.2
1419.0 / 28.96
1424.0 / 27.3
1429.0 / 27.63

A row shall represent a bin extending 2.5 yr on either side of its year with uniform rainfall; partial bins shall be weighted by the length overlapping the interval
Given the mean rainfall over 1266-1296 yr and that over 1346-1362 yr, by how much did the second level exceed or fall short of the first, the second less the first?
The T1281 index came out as -3.4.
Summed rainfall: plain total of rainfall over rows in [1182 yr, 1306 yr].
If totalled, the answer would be 956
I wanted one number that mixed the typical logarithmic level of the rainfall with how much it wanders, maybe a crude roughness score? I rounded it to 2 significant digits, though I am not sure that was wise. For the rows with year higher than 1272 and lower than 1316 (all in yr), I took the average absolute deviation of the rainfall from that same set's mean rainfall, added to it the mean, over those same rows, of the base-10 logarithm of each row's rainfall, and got 2.9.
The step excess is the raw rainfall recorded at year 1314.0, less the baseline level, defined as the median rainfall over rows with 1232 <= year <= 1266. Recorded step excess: 11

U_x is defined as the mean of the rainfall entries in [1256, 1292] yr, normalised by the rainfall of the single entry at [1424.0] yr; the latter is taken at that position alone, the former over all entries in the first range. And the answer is 1.52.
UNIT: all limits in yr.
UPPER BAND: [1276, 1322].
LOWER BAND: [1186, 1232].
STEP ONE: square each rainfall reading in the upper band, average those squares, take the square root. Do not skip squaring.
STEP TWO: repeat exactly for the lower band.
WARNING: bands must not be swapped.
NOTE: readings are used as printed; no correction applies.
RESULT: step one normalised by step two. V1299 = 1.18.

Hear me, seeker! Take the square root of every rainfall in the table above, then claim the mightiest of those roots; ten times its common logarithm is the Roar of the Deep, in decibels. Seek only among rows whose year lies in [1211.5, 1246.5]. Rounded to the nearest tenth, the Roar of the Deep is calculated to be 7.7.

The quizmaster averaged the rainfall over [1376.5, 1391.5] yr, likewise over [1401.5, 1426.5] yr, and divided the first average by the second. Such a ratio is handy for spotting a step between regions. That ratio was 1.21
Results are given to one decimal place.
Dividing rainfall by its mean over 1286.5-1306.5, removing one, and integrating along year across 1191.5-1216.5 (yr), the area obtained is -2.7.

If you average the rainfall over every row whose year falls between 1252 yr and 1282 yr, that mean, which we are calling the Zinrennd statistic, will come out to 40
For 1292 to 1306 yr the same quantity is 43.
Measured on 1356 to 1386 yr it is 39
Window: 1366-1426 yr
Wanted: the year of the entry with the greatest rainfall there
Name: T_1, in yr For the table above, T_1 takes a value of 1369.0 yr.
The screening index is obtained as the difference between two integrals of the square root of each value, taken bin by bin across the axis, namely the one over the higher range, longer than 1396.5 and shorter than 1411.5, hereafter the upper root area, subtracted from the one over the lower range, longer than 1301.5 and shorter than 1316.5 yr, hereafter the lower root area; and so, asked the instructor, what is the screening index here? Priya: 11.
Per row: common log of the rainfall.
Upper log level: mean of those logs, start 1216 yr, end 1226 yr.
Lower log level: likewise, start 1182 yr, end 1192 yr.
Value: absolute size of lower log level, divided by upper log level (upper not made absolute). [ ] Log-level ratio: 1.07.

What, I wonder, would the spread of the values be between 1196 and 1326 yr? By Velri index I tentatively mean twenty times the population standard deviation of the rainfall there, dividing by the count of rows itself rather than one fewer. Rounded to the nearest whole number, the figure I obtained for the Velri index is 92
